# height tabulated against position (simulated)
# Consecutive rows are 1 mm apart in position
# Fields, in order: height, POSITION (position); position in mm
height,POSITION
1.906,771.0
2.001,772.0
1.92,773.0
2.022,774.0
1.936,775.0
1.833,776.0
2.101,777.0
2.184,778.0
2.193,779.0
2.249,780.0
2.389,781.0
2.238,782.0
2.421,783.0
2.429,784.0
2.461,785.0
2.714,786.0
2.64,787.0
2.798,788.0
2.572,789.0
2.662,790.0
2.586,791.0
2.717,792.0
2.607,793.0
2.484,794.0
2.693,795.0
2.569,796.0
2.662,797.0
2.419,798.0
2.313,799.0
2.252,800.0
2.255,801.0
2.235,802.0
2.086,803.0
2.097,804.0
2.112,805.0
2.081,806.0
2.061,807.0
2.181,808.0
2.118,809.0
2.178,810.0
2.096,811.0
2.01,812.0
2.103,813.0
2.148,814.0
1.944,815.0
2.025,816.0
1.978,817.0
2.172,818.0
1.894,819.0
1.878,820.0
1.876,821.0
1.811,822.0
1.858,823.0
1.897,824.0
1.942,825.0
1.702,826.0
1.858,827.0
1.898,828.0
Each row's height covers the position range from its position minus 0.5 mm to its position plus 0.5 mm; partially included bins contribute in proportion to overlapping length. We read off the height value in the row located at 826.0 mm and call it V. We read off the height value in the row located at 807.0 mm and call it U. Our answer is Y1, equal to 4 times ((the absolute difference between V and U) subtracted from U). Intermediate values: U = 2.061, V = 1.702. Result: 6.8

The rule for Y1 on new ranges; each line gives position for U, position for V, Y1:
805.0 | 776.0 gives 7.3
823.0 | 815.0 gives 7.1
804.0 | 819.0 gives 7.6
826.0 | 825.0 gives 5.8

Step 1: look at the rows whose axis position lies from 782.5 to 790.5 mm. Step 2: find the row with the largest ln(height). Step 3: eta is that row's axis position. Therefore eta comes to 788.0 mm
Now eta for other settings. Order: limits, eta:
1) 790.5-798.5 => 792.0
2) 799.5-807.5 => 801.0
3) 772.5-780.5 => 780.0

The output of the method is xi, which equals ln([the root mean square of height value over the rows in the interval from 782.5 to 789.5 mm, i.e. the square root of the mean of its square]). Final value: 0.95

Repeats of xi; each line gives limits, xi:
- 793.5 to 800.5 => 0.91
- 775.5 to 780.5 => 0.75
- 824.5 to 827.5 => 0.61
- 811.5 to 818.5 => 0.72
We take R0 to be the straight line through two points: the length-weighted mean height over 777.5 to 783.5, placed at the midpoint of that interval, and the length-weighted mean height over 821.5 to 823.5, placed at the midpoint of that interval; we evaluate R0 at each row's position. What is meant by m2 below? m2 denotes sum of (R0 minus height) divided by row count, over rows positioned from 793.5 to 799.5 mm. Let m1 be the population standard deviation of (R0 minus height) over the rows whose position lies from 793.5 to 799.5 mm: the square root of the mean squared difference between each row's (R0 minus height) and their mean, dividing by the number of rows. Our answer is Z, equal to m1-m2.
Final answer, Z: 0.54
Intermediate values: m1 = 0.124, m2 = -0.41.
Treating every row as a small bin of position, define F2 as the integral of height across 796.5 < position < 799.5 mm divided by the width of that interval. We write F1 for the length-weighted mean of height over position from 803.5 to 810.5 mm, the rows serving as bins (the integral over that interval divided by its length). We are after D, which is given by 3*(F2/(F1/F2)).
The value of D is 9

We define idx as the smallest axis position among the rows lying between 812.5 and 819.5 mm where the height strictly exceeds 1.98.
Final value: 813.0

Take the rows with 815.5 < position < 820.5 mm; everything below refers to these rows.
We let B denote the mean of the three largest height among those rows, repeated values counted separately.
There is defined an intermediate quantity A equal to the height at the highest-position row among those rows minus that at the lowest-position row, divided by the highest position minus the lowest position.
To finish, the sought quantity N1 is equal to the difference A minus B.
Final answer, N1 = -2.1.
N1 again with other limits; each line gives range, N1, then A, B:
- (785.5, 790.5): -2.7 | -0.013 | 2.7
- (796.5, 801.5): -2.6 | -0.102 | 2.5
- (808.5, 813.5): -2.1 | -0.004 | 2.1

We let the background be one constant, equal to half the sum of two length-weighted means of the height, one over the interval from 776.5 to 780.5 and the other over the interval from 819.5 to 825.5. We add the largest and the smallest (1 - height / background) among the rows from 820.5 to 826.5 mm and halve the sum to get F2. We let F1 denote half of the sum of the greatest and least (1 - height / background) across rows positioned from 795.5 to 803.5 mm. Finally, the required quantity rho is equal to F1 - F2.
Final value -0.3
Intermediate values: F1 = -0.17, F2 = 0.10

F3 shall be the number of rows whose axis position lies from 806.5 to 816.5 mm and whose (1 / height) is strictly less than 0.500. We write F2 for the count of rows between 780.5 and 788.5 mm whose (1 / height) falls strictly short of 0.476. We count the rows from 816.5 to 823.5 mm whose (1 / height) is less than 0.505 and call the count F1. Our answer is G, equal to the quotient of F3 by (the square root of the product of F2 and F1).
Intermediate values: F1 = 1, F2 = 8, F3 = 9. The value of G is 3.2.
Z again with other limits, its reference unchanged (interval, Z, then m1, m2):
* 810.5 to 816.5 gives 0.19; 0.064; -0.12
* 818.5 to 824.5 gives 0.06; 0.031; -0.02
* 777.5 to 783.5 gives 0.11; 0.107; 0.00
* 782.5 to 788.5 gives 0.52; 0.165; -0.35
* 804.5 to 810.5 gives 0.19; 0.058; -0.13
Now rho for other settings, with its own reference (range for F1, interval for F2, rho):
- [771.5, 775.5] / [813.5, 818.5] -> 0.0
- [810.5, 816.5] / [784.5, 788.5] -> 0.3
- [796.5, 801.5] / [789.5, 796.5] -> 0.1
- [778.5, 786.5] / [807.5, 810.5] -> -0.1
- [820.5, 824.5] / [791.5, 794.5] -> 0.4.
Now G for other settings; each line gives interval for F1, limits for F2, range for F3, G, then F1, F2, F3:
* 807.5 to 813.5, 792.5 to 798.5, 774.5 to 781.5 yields 0.8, 6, 6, 5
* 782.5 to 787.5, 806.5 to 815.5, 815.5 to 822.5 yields 0.4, 5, 5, 2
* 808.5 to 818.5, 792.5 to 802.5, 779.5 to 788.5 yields 1.0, 8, 10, 9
